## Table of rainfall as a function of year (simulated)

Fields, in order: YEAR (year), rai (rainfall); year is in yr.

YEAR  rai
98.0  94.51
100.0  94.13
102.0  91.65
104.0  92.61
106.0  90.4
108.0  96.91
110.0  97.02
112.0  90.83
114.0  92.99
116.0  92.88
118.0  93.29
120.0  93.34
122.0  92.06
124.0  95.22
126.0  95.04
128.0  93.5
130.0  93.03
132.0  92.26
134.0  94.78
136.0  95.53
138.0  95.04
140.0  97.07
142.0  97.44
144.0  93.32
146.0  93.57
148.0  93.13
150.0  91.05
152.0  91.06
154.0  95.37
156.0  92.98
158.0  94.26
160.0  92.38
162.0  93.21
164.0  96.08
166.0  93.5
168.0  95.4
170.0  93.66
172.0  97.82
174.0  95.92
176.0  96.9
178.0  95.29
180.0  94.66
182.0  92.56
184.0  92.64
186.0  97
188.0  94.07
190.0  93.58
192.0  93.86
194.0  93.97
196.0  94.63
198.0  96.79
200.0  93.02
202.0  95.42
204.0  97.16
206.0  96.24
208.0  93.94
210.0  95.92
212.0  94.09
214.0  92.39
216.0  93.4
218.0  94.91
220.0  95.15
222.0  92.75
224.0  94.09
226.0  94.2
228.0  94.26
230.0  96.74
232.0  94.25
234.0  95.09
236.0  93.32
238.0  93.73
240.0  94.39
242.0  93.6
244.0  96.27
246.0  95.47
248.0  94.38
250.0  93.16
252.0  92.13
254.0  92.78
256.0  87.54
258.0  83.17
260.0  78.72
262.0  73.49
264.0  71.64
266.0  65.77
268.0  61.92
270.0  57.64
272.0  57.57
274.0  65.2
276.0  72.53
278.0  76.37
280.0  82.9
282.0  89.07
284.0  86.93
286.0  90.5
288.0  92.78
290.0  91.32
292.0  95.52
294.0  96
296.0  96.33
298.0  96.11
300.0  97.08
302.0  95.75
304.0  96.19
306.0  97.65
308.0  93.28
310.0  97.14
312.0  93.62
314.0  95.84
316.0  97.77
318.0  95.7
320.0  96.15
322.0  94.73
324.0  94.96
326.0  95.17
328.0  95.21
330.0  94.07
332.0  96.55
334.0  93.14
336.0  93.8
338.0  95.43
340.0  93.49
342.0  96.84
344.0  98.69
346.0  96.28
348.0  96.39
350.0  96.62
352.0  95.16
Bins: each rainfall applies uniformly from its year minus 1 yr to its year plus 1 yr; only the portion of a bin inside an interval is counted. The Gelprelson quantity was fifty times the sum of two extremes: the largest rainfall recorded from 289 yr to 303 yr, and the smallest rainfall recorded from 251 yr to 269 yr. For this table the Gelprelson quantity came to 7950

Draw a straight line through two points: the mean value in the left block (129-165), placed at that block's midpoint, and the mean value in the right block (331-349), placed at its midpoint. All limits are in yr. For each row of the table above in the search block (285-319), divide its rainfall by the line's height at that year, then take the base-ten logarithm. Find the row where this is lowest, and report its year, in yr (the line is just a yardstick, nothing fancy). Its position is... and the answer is 286.0 yr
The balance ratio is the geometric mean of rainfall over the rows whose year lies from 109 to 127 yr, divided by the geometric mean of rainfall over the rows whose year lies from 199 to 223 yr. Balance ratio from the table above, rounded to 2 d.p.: 0.99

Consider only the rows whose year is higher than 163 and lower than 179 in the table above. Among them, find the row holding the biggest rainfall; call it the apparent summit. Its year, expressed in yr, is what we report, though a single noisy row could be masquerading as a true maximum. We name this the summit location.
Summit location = 172.0 yr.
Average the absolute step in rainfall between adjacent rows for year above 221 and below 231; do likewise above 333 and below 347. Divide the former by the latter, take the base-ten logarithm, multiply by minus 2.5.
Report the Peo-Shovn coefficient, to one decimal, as 0.7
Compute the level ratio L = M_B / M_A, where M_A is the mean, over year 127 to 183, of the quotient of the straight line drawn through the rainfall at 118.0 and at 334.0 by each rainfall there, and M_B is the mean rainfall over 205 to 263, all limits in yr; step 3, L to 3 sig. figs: 93.4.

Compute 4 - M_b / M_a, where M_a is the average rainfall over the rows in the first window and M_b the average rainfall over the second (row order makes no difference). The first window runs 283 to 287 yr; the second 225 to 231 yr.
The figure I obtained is 2.93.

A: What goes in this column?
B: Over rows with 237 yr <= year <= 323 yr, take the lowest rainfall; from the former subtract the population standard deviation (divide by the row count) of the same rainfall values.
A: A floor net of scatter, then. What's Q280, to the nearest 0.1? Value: 45.8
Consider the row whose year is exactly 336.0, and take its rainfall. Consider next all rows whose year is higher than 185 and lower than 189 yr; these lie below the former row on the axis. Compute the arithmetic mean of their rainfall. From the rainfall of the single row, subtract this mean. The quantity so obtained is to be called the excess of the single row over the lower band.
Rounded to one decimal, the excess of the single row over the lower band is -1.7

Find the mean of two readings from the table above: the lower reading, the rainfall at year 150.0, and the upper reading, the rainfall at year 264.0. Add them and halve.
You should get 81.3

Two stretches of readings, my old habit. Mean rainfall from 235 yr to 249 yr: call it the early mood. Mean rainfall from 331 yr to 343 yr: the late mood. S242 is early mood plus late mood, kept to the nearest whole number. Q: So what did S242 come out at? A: 189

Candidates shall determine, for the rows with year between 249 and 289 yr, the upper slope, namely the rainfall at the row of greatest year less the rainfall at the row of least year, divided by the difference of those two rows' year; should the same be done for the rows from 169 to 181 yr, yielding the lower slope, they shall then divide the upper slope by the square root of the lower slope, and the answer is 0.0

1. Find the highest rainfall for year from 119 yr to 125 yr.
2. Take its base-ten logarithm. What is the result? 1.98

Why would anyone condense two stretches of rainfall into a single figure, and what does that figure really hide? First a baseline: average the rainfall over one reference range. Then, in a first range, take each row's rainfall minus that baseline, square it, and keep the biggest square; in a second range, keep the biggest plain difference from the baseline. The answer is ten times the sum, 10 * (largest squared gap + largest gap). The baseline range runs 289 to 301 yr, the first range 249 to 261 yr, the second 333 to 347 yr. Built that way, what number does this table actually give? 2813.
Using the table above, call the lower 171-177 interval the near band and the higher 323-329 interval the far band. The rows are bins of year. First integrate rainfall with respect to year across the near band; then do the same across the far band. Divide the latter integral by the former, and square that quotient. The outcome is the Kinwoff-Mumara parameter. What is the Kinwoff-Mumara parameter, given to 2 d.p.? 0.96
